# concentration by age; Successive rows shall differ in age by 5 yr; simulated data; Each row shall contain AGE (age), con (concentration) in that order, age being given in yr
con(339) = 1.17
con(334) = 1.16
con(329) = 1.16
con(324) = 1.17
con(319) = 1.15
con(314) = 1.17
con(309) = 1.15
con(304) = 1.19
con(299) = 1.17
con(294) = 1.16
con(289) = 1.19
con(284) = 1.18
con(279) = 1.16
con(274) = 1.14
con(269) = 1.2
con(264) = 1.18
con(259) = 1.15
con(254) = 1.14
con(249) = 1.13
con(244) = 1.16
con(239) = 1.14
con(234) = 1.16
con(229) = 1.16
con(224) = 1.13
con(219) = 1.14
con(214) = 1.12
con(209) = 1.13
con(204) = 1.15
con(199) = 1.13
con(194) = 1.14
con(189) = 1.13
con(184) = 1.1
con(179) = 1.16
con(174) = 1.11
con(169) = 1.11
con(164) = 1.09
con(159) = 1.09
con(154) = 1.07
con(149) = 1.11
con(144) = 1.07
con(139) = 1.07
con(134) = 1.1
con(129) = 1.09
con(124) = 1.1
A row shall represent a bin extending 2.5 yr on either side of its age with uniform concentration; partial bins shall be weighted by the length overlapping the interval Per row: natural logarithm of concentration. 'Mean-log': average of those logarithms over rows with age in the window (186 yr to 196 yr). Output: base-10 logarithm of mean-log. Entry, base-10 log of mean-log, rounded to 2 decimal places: -0.90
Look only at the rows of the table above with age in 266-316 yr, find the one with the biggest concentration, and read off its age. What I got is 269 yr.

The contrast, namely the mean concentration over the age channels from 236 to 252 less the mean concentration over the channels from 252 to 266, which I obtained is -0.013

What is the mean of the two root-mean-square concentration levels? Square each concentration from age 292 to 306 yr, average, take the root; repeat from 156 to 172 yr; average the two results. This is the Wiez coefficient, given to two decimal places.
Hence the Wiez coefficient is 1.14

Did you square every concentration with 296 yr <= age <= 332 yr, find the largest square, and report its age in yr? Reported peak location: 304 yr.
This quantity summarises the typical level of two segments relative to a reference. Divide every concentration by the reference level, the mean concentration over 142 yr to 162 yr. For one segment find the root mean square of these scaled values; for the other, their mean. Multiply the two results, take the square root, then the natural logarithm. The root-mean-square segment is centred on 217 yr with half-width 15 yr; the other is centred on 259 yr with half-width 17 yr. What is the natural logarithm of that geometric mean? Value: 0.056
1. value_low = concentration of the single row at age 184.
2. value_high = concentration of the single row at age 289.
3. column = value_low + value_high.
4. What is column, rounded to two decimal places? 2.29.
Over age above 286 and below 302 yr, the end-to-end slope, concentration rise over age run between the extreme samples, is -0.0020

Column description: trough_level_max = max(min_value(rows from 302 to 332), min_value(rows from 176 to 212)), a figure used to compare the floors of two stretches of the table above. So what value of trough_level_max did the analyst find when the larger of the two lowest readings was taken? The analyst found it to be 1.150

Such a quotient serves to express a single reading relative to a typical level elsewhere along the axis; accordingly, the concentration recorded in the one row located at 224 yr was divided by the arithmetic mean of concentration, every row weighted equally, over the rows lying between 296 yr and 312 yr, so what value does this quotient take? 0.97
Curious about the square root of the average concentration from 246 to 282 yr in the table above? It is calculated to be 1.08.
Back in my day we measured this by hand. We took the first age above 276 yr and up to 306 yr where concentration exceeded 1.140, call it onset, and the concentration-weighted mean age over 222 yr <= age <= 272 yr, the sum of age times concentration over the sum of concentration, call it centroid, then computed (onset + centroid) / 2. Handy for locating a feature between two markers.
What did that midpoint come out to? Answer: 262.8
